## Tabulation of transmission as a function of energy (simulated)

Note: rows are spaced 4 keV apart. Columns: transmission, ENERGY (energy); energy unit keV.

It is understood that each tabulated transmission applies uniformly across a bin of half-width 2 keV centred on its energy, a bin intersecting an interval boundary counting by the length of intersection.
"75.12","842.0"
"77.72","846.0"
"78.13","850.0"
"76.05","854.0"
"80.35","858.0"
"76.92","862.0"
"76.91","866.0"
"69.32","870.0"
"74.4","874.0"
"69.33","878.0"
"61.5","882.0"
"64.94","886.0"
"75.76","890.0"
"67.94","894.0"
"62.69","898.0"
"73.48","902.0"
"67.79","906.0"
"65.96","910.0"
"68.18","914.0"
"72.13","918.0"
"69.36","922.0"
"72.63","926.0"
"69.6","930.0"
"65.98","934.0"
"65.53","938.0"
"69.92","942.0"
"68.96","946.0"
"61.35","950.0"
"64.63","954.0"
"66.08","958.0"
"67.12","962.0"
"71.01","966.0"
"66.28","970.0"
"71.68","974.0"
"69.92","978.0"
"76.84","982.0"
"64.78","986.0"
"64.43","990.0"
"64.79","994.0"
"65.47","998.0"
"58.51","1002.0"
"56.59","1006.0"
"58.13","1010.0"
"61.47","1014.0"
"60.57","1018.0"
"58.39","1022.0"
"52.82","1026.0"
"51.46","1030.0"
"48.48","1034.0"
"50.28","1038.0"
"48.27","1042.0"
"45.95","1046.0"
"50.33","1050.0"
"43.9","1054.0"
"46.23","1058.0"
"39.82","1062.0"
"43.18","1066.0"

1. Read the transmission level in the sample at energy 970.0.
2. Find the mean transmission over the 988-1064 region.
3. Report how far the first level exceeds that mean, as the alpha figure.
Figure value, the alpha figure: 12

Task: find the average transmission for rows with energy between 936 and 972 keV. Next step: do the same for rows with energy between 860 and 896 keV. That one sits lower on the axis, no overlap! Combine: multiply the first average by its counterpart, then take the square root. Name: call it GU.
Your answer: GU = 69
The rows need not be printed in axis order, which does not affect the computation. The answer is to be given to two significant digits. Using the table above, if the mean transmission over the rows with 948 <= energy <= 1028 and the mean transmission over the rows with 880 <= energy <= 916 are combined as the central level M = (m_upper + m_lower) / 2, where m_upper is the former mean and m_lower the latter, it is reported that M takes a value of 66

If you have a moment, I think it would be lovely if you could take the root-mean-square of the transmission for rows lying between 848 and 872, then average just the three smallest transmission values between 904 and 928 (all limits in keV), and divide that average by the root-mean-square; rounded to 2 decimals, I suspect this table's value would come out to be 0.88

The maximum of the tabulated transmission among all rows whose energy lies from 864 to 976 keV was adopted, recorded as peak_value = 76.91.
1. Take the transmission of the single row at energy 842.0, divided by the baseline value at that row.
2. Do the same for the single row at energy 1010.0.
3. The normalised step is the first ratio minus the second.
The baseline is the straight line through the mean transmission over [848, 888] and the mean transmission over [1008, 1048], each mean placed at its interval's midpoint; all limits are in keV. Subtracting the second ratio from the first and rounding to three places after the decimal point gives -0.053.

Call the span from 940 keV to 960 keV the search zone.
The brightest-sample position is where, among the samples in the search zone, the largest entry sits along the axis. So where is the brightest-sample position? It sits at 942.0 keV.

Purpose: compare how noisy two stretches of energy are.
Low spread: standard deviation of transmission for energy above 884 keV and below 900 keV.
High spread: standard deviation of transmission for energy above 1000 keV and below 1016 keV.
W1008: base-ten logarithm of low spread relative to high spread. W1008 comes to 0.4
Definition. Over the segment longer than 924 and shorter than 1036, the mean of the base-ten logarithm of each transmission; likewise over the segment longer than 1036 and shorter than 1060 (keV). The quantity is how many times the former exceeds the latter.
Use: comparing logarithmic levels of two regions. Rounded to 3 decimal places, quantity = 1.076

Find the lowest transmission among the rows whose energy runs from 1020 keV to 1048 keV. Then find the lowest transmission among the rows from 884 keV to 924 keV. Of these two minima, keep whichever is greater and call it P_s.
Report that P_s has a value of 62.7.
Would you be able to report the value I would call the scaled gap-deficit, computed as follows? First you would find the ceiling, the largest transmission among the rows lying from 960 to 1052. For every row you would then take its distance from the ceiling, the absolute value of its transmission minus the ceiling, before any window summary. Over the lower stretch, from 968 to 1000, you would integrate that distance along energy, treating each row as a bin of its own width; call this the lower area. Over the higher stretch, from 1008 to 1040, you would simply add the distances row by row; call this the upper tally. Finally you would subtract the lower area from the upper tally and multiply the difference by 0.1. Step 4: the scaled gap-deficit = -10.9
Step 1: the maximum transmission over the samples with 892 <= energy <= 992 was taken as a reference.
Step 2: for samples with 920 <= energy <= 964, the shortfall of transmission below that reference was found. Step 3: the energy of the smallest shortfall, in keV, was 926.0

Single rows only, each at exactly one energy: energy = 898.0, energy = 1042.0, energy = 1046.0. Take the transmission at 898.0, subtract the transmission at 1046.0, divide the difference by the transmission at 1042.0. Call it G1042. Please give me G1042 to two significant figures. 0.35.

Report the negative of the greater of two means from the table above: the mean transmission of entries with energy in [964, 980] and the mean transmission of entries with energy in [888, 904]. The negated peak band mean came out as -70.0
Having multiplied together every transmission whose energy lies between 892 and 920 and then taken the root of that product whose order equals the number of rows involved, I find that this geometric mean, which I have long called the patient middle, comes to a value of 68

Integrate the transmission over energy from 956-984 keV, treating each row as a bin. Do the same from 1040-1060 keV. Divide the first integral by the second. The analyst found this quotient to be 2.1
